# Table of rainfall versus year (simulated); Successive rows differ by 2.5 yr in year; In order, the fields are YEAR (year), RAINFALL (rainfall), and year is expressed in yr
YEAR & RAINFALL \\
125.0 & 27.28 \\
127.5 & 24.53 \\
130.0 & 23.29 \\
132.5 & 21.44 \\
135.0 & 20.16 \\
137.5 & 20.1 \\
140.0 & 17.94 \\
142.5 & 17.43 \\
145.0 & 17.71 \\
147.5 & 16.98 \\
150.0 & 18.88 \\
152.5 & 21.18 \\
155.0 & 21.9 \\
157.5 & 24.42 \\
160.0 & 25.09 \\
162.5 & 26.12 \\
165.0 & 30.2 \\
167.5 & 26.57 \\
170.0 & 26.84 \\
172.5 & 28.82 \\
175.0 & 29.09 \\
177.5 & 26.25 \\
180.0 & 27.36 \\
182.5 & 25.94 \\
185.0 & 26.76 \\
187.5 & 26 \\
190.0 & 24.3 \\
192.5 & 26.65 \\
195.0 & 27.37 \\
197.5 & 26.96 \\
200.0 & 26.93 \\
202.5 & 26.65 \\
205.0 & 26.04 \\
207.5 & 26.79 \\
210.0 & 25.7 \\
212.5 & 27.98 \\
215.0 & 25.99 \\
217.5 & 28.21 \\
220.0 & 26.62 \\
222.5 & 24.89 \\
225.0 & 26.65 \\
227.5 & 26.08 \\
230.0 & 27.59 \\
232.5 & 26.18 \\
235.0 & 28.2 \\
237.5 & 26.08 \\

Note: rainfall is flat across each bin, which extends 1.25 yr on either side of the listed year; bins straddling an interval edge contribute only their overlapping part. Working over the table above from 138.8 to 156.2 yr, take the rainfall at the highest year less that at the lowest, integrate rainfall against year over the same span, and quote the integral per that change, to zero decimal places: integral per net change 83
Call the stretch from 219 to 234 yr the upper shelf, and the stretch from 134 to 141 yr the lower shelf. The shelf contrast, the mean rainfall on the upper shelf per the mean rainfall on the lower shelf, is 1.36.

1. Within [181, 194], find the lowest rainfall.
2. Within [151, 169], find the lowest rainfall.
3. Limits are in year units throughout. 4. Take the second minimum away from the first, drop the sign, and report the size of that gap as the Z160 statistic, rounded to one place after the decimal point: 3.1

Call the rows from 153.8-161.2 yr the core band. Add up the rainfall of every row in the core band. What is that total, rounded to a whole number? 71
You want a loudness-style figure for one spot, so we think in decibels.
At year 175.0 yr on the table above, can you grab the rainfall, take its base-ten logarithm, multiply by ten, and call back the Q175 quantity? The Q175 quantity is 14.6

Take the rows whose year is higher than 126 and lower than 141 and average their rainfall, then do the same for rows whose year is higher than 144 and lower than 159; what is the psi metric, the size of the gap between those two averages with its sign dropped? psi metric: 1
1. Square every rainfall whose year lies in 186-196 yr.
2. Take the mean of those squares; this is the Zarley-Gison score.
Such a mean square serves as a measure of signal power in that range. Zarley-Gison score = 681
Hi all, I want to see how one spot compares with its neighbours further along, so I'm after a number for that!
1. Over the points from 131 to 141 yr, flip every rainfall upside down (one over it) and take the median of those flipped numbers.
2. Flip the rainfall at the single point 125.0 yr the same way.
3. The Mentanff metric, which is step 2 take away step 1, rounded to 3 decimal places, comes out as -0.013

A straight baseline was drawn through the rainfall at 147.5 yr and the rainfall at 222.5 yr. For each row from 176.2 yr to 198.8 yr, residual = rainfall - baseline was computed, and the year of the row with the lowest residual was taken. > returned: 190.0 yr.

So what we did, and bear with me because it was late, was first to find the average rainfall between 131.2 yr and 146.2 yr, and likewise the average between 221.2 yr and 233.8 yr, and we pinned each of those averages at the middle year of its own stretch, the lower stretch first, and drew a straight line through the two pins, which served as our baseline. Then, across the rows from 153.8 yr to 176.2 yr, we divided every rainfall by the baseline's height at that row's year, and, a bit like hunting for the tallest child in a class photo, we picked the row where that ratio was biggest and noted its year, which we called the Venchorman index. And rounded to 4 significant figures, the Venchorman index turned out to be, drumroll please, 165.0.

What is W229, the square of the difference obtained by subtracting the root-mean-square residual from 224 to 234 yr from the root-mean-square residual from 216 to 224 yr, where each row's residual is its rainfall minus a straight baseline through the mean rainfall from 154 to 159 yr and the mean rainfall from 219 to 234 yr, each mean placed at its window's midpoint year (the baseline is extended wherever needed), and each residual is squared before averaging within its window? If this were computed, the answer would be 0.8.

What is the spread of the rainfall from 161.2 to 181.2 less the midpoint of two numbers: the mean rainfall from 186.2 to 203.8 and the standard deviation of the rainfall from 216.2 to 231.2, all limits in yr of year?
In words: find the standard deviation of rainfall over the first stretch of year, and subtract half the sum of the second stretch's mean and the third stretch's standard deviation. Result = -12.3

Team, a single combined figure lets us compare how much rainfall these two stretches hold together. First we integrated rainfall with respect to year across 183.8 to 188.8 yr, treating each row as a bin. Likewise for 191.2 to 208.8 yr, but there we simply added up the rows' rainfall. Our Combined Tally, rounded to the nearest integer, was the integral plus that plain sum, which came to 319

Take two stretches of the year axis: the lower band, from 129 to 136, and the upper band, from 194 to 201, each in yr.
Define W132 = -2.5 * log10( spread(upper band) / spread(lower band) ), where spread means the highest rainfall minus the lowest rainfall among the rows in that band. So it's 2.1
